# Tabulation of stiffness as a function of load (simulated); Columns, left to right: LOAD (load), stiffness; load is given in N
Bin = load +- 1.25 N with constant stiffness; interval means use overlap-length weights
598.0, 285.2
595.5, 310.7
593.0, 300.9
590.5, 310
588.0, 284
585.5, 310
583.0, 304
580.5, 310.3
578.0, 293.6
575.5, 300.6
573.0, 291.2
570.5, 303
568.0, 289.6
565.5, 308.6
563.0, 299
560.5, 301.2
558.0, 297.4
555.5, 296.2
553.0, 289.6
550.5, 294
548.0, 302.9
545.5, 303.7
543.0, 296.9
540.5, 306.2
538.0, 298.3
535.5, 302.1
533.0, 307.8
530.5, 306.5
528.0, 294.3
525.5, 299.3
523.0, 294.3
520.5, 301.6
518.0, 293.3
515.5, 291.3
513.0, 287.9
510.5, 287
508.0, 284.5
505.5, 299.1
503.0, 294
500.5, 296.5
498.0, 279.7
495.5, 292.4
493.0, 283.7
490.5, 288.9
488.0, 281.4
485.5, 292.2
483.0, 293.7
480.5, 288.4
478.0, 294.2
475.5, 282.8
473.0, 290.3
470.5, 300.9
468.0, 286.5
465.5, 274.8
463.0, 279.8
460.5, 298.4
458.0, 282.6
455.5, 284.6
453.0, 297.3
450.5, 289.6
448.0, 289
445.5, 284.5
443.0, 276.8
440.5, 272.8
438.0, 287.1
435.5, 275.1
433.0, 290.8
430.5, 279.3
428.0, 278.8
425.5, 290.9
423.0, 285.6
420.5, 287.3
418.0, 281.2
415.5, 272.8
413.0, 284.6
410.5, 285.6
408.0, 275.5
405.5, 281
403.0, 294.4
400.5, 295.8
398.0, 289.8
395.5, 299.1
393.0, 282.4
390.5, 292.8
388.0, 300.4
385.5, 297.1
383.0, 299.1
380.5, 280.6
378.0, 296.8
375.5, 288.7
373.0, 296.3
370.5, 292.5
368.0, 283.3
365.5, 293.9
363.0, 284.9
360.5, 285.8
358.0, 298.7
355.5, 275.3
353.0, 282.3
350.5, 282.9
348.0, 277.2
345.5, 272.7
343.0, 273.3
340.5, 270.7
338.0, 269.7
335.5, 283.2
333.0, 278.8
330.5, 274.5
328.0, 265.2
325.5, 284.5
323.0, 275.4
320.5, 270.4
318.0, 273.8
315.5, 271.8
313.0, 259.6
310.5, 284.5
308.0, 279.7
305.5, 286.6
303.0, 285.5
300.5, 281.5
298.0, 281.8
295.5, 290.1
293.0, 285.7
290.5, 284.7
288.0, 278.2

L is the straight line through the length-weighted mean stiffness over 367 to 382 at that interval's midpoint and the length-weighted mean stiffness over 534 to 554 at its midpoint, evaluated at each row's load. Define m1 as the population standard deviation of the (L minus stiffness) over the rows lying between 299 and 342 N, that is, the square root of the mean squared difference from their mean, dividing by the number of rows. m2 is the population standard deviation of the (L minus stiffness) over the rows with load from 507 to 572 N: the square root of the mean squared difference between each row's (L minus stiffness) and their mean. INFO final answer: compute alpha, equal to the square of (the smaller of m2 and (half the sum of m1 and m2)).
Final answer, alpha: 39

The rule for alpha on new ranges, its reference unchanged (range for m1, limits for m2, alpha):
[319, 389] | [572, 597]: 76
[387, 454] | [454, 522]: 43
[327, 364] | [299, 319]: 67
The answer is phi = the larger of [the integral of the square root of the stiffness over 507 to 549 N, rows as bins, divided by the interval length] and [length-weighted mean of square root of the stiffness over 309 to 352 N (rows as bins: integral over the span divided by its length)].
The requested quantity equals 17.2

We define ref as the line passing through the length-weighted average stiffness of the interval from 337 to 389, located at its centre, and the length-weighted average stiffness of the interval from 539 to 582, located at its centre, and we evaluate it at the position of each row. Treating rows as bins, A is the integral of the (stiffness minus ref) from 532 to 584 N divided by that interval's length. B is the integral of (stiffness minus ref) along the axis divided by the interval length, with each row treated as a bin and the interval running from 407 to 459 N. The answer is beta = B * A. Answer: -6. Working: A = 1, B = -7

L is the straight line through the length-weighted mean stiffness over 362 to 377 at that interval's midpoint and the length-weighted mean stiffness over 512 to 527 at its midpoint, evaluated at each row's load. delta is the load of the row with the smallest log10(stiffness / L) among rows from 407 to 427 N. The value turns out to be 415.5 N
